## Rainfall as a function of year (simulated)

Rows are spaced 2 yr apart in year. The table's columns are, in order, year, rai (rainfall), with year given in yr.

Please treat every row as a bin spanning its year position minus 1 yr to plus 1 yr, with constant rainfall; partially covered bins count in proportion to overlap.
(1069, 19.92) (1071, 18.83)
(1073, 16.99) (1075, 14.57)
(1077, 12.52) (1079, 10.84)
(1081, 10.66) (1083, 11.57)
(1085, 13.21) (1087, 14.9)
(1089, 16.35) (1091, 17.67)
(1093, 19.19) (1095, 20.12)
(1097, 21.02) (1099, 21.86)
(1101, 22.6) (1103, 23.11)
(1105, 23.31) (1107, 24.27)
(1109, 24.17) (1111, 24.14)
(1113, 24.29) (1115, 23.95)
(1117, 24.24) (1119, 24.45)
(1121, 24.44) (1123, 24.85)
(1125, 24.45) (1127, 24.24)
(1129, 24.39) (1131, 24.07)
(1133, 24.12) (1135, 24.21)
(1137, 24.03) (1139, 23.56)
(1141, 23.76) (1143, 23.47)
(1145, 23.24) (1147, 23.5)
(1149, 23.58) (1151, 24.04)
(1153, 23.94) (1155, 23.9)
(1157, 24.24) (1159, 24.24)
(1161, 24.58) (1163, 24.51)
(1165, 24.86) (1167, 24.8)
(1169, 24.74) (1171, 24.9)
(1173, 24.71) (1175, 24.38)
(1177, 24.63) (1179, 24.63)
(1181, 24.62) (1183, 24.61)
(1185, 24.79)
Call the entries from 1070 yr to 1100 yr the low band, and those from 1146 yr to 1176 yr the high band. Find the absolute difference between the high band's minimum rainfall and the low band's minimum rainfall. 13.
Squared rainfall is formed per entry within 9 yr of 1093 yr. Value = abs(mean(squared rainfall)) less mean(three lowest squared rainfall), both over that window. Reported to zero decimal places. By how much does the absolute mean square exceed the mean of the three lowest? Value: 132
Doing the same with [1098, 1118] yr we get 50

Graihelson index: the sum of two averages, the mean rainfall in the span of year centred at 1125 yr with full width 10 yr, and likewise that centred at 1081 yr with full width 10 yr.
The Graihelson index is 36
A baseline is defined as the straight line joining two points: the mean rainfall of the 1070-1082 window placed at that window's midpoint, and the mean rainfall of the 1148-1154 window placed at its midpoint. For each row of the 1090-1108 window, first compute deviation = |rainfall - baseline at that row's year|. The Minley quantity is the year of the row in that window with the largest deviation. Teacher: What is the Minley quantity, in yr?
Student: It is 1107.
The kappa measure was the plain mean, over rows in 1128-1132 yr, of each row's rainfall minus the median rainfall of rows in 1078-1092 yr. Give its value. 11.0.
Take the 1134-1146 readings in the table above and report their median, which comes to 23.7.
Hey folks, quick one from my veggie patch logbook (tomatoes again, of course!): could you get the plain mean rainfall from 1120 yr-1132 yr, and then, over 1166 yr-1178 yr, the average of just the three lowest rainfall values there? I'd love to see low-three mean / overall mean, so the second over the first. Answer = 1.01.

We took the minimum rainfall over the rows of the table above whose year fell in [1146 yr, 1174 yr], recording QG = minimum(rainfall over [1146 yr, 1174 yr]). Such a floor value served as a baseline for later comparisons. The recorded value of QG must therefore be 23.5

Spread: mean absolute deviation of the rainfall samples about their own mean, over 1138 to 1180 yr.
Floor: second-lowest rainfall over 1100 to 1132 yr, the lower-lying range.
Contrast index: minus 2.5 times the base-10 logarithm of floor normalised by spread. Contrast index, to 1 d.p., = -4.3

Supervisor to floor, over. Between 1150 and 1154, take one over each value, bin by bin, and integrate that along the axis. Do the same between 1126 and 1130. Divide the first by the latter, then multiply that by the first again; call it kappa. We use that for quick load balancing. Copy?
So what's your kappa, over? 0.17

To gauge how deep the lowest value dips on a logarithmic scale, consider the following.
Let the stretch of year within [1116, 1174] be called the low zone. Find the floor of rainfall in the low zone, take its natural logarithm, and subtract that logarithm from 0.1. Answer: -3.05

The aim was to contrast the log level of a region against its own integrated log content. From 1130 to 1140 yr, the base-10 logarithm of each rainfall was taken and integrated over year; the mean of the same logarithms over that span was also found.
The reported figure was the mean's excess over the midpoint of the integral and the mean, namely -6.21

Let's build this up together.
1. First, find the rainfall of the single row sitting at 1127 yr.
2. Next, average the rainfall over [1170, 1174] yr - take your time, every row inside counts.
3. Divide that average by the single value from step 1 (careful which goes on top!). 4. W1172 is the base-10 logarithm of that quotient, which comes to 0.01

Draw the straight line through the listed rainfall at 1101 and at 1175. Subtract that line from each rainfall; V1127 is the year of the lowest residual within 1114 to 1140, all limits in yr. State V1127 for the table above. 1139 yr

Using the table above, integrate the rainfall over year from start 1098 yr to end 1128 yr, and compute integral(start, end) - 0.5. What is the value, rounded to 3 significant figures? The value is 716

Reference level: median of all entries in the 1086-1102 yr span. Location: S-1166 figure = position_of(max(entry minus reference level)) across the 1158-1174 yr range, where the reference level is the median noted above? 1171 yr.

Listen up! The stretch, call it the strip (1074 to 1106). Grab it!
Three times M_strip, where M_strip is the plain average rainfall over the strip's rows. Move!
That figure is 51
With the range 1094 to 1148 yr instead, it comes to 71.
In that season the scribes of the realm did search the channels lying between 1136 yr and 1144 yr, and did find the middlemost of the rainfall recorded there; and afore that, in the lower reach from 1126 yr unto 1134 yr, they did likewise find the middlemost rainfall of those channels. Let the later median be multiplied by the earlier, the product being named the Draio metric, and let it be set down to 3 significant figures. 572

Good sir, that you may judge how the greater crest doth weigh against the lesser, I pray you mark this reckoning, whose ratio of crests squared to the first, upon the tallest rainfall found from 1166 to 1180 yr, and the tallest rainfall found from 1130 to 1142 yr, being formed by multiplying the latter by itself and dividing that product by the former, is 23.5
